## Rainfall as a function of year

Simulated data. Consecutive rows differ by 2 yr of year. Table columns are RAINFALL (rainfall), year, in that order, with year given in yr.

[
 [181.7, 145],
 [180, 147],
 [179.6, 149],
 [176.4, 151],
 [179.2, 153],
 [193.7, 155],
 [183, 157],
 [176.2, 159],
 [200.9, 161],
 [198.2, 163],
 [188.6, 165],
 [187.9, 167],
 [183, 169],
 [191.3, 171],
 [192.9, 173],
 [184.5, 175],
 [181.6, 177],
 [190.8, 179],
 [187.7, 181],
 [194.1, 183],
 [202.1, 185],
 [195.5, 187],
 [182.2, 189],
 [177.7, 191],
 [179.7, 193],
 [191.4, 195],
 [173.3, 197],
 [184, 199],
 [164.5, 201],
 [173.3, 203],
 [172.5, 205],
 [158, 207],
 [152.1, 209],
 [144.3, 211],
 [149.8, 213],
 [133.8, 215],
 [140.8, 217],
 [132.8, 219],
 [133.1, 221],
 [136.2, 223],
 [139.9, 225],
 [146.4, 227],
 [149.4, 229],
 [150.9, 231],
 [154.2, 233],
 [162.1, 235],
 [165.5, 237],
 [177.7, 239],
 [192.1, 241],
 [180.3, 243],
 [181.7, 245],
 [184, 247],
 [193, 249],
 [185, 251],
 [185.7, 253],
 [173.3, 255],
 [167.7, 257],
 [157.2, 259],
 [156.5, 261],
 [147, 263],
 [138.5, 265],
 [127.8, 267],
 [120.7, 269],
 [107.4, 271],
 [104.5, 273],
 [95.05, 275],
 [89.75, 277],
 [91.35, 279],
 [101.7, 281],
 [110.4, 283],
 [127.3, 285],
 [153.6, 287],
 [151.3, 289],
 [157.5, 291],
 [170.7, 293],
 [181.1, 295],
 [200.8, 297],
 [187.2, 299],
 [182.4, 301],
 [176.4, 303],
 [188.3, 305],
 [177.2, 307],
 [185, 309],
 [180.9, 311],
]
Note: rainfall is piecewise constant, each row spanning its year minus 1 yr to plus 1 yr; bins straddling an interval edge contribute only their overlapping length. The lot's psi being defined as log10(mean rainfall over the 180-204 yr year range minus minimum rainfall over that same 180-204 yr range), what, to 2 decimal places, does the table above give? 1.29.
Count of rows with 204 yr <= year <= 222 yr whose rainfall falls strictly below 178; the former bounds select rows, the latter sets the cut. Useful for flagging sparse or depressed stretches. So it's 9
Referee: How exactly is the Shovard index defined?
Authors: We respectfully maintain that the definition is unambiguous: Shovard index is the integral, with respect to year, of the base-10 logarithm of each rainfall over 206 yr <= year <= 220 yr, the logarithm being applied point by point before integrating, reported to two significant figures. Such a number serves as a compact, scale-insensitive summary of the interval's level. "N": 30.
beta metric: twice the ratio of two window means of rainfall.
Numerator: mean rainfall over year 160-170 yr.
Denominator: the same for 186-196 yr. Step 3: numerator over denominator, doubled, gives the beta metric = 2.1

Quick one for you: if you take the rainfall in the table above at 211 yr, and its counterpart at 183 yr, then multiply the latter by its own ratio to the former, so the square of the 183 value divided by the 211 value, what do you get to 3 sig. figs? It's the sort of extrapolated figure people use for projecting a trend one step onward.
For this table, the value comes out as 261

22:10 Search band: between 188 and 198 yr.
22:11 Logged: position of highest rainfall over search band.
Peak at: 195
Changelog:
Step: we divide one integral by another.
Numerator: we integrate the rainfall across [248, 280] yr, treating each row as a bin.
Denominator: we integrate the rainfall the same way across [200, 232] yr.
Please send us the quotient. 0.942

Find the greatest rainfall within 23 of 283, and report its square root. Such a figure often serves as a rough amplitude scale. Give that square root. 14.2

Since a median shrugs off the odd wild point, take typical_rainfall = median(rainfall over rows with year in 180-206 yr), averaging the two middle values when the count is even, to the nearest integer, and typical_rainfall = 182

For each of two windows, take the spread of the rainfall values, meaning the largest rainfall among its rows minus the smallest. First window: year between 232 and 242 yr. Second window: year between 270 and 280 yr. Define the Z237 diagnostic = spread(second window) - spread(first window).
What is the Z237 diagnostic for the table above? -20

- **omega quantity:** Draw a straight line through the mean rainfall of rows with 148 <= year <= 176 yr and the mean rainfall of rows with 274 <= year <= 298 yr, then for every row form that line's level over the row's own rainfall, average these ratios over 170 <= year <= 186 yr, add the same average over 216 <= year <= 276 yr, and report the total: 1.97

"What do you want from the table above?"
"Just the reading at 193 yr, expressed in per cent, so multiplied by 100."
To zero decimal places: 17970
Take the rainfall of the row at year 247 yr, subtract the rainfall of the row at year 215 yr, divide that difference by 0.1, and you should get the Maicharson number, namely 502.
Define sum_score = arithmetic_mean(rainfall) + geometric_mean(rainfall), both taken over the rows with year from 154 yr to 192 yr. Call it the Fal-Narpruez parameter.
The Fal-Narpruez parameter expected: 378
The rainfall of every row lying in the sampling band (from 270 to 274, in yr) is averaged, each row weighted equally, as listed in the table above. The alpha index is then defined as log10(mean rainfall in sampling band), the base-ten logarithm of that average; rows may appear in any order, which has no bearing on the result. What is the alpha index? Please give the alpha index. 2.03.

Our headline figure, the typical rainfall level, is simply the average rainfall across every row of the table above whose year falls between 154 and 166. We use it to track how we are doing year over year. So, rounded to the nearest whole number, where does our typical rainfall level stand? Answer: 190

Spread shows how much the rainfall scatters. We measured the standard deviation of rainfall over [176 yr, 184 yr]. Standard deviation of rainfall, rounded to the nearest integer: 5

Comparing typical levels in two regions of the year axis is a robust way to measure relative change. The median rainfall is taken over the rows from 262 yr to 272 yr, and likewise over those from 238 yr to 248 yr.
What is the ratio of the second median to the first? 1.4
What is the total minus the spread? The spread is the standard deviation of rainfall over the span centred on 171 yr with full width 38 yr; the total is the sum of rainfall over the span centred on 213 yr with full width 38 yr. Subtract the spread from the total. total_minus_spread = 2919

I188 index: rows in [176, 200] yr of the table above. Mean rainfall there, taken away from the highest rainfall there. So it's 15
